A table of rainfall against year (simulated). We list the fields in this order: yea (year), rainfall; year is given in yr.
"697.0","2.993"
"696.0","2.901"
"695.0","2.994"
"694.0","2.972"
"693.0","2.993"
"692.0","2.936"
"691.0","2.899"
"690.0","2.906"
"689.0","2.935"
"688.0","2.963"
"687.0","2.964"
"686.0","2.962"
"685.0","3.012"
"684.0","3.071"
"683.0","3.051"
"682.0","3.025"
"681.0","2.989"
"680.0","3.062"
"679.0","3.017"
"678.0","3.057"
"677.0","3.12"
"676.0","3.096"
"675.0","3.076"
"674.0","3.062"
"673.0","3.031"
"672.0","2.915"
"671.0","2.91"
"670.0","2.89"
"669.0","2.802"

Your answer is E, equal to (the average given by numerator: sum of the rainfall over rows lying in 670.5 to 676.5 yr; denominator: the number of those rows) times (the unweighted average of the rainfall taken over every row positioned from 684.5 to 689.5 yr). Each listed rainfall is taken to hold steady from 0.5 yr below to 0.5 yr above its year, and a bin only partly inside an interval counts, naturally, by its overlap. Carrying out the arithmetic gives 8.95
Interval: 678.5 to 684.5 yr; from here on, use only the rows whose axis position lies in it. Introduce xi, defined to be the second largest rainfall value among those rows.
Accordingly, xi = 3.062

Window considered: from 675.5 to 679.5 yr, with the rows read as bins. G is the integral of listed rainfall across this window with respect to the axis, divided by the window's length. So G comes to 3.07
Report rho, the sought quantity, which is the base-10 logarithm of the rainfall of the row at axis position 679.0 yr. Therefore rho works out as 0.480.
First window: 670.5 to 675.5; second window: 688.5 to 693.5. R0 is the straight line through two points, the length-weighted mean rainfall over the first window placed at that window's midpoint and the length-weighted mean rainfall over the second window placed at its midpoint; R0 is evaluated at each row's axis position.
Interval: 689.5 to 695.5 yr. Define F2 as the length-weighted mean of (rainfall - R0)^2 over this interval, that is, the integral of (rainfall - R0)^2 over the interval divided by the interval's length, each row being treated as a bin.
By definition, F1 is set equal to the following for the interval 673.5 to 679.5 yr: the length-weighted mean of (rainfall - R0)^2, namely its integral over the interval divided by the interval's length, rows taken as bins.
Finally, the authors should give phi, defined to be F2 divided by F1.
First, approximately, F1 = 0.0082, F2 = 0.0024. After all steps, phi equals 0.30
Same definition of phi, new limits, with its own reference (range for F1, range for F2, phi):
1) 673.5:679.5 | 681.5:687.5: 0.56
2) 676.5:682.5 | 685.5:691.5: 0.08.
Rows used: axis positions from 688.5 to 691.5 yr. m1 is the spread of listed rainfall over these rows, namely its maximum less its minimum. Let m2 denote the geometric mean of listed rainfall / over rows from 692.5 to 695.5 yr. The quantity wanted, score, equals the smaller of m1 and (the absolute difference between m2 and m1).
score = 0.036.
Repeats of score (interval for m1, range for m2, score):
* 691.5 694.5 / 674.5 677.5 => 0.057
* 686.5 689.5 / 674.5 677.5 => 0.029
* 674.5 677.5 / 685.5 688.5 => 0.044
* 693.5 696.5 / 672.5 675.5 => 0.093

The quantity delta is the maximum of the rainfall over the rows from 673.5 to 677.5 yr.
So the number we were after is 3.12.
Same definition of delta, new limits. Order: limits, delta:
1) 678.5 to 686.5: 3.071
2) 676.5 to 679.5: 3.12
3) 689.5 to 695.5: 2.994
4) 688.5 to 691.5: 2.935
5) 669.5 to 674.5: 3.062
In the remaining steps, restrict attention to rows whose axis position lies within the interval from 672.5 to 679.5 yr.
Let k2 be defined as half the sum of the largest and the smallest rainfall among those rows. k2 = 3.07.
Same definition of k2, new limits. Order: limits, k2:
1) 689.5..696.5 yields 2.95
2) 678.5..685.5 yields 3.03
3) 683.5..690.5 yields 2.99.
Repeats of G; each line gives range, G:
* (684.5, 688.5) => 2.98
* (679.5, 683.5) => 3.03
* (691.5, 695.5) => 2.97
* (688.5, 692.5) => 2.92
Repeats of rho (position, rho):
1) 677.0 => 0.494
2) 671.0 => 0.464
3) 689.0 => 0.468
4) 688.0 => 0.472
